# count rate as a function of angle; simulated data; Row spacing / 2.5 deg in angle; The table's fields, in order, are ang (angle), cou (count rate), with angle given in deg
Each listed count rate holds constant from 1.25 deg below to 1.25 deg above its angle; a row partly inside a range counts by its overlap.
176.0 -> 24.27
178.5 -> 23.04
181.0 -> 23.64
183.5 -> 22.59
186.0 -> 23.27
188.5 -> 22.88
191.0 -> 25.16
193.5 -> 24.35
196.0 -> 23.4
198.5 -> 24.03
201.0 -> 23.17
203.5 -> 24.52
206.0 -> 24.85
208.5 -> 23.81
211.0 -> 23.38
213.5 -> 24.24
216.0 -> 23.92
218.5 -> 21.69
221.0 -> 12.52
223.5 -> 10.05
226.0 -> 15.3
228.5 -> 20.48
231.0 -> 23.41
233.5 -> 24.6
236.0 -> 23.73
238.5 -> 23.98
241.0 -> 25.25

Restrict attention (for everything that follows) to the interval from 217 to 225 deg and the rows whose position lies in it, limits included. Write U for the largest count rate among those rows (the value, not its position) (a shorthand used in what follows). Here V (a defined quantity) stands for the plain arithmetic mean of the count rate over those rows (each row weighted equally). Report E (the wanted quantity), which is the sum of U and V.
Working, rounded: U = 21.69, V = 14.8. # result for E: 36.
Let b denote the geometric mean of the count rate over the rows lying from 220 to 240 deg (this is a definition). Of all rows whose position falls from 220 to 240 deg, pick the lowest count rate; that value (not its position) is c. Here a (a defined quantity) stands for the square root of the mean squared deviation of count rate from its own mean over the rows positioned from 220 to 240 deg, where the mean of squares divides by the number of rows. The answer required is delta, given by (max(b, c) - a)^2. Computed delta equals 167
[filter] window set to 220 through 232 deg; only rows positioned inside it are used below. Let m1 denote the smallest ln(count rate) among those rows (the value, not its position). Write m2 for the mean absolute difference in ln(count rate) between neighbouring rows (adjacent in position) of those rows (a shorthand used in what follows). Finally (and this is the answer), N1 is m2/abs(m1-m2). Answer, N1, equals 0.130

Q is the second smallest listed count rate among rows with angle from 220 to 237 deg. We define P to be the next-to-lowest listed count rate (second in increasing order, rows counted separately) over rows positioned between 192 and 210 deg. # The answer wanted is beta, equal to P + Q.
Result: 35.9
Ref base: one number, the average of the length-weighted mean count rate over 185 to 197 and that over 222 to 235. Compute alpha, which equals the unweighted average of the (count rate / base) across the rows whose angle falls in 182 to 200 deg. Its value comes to 1.11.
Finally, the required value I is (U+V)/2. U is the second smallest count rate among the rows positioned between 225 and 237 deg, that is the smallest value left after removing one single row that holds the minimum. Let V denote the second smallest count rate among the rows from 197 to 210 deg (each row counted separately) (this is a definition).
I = 22.1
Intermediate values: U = 20.48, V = 23.81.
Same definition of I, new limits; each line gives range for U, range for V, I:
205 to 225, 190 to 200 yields 18.3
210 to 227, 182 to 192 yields 17.7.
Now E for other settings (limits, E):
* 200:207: 49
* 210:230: 43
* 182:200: 49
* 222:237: 44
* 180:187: 47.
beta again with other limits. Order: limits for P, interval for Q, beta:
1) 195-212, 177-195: 46.3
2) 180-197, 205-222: 44.6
